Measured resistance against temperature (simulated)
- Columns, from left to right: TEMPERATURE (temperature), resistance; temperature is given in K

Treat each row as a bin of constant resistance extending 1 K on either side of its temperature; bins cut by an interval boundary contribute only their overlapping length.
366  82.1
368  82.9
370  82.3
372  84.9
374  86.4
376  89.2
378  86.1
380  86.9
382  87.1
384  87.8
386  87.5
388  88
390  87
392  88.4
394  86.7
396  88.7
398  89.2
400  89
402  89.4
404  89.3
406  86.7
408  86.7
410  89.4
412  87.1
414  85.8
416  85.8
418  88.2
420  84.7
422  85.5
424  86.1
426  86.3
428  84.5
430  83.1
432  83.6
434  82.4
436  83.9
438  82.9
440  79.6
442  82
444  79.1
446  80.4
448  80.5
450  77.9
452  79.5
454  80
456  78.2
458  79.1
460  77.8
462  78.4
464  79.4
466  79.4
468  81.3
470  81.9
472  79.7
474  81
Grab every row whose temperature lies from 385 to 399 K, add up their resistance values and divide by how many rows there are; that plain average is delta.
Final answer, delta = 87.9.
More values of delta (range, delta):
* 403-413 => 87.8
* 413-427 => 86.1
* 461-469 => 79.6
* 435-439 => 83.4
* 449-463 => 78.7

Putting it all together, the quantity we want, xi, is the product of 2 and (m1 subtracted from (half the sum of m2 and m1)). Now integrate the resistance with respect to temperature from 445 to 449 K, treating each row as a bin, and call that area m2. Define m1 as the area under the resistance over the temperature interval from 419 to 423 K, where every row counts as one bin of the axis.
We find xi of -19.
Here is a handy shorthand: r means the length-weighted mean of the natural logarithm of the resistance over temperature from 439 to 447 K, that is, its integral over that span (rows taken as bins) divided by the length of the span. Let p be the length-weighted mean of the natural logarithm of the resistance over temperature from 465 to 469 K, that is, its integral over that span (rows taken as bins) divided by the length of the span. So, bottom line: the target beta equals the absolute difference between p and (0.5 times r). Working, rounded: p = 4.39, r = 4.39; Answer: 2.19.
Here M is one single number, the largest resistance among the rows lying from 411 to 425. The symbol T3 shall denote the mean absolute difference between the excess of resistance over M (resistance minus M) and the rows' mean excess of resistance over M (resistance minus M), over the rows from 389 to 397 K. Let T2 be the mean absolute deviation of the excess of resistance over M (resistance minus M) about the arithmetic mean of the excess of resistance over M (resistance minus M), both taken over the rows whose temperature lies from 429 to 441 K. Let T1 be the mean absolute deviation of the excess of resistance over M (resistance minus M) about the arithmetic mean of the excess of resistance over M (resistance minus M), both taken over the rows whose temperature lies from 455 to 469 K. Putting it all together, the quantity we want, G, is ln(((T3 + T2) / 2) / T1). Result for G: 0.2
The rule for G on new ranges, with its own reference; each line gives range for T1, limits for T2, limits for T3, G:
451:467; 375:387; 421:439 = 0.4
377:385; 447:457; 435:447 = 1.0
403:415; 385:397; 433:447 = -0.1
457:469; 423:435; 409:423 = 0.5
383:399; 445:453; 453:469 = 0.2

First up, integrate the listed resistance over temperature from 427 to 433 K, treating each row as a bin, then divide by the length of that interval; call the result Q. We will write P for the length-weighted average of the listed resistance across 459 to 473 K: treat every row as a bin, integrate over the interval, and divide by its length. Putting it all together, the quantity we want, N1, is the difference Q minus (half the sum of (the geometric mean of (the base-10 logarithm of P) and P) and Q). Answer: 35.7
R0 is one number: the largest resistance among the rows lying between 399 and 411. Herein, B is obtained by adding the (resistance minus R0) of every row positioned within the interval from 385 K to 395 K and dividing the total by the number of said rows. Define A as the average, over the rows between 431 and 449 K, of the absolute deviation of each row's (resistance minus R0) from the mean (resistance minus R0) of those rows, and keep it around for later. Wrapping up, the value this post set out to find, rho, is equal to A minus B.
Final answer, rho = 3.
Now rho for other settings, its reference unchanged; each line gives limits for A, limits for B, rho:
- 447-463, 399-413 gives 2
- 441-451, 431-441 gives 8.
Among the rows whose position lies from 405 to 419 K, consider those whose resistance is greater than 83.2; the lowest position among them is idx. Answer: 406 K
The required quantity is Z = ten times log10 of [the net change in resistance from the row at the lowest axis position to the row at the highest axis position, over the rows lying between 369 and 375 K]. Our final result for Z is 6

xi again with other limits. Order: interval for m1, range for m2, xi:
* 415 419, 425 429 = -6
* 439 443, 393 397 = 28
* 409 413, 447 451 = -36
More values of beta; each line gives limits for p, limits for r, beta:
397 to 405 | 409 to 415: 2.26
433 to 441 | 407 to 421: 2.18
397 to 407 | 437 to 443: 2.29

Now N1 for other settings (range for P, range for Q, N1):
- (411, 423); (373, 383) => 37.1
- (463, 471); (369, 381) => 36.8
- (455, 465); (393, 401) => 38.1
